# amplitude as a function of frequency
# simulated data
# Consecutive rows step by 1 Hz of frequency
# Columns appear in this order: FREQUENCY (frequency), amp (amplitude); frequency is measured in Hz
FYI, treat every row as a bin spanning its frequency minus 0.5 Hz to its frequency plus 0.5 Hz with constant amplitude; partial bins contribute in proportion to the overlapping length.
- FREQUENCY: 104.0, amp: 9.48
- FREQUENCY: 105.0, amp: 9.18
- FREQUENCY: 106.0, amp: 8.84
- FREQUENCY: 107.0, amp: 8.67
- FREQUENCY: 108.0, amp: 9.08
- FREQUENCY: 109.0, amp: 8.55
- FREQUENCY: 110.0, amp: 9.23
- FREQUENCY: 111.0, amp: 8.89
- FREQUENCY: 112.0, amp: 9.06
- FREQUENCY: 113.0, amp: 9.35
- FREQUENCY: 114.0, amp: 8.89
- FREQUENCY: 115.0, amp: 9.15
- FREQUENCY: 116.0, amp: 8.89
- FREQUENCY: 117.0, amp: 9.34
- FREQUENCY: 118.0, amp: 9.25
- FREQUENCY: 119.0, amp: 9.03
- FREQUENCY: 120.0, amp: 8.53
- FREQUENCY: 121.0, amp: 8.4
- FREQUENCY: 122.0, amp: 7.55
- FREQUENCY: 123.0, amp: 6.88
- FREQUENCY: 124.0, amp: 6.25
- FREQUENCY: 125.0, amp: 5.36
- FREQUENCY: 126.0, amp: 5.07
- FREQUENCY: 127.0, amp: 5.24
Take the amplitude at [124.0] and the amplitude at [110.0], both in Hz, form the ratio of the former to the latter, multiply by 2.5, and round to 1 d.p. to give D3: 1.7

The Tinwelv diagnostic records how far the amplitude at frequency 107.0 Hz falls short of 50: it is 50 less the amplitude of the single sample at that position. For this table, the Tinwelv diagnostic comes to 41.3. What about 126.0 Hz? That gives 44.9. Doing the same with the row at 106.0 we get 41.2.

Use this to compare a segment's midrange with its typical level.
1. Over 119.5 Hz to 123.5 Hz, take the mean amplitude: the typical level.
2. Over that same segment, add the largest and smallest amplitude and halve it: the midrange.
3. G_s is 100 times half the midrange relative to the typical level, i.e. 49.1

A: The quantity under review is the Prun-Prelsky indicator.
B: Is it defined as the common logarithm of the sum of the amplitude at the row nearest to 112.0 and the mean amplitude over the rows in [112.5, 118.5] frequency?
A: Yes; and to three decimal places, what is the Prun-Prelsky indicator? 1.260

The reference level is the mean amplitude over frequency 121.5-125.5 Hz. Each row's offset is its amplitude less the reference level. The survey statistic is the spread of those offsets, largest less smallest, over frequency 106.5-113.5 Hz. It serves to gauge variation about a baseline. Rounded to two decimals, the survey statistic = 0.80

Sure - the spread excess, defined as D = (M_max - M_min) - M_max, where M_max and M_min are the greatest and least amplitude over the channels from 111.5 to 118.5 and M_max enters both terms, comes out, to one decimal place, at -8.9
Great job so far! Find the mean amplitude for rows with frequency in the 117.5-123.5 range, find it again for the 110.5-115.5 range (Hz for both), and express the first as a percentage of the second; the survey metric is 91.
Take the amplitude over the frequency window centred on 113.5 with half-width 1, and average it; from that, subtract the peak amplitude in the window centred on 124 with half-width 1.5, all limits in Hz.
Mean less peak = 2.2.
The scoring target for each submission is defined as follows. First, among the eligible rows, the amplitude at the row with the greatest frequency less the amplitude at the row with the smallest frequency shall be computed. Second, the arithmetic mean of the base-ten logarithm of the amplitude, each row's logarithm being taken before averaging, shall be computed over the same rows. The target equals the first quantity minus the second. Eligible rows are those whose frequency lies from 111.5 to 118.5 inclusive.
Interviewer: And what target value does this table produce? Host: -0.8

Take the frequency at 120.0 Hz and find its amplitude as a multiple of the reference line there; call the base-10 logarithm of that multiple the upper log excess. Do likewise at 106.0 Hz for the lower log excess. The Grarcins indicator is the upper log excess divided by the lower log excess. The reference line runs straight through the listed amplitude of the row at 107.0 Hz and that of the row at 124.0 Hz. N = 71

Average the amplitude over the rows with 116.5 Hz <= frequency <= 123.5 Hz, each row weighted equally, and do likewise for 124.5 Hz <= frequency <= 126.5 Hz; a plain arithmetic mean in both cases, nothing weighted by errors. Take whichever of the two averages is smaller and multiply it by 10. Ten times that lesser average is 52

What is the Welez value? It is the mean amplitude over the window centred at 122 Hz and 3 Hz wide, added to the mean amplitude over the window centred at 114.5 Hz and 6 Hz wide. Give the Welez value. 16.7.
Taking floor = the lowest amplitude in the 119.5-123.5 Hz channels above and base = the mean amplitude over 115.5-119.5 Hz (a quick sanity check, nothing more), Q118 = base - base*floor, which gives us -54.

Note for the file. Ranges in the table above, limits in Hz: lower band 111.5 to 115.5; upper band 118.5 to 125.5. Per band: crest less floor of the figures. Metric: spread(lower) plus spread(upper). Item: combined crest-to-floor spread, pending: 4.1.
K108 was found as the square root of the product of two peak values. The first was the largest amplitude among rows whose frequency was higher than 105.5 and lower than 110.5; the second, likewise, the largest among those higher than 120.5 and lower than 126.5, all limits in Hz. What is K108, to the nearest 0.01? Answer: 8.81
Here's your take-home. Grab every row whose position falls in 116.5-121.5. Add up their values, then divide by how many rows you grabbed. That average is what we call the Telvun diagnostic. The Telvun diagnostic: 8.91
